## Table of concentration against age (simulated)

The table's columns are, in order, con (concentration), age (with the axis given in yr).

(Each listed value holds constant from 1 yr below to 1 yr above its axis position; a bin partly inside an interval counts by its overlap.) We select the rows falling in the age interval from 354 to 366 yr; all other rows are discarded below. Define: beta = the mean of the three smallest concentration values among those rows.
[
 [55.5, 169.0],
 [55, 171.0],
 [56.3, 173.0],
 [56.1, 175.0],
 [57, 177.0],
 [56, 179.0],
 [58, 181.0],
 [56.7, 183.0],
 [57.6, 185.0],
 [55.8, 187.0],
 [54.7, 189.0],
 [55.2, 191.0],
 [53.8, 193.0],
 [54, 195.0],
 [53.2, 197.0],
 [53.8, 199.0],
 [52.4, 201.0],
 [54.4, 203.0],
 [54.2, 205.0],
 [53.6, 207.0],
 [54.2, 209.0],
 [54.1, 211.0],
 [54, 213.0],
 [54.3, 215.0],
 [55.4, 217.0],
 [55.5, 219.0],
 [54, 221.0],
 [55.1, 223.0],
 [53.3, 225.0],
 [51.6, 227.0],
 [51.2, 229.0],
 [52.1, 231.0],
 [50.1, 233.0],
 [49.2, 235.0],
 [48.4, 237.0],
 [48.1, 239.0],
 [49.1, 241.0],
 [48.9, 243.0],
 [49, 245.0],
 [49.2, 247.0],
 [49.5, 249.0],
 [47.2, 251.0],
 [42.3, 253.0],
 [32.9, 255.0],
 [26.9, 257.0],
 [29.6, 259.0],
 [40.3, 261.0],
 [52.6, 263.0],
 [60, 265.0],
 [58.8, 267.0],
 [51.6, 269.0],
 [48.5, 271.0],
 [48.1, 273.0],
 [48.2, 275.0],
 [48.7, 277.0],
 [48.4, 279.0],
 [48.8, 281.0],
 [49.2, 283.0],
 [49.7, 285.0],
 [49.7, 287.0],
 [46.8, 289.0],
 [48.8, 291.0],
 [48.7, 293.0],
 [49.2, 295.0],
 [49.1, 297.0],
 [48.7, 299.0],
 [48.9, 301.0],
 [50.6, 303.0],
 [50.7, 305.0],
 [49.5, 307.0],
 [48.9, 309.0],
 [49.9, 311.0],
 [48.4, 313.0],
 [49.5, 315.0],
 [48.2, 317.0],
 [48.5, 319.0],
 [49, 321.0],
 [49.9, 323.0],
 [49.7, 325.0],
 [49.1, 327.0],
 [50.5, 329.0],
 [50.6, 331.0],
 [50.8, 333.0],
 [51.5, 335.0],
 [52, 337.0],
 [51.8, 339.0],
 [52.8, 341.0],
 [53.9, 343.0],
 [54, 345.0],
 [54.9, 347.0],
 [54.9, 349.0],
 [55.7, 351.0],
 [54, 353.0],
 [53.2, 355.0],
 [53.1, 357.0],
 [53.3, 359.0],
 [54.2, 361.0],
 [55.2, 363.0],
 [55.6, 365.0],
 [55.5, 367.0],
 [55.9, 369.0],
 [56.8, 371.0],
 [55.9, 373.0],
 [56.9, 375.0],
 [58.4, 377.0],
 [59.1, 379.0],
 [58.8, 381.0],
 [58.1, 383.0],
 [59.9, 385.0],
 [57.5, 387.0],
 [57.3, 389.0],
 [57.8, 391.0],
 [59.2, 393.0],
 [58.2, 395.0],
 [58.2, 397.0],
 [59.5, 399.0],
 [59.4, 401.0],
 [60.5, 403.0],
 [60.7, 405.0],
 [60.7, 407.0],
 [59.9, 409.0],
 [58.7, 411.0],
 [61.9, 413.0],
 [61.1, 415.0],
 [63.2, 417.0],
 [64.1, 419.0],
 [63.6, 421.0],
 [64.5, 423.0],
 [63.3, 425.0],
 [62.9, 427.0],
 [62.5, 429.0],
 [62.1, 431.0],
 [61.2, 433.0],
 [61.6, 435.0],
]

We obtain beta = 53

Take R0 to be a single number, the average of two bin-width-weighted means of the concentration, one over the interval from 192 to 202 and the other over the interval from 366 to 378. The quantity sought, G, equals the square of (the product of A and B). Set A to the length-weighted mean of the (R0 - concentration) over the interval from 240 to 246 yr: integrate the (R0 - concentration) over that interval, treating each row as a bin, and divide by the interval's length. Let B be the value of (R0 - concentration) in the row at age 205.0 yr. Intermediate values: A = 6.00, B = 1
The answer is 23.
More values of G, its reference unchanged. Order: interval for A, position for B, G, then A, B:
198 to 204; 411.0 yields 30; 1.47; -4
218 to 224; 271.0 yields 1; 0.14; 7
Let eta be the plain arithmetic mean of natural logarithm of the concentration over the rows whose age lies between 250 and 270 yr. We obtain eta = 3.75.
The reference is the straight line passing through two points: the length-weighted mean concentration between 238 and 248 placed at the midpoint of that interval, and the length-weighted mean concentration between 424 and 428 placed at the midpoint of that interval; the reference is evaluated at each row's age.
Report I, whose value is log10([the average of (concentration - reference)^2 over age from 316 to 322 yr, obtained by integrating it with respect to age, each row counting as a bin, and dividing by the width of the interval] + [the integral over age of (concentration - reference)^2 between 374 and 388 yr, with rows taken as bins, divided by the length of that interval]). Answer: 1.6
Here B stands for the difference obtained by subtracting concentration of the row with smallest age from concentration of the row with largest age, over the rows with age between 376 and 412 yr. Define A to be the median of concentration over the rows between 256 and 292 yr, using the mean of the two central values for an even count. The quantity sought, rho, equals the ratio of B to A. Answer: 0.01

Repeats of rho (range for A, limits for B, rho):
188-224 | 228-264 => 0.03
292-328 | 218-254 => -0.27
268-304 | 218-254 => -0.27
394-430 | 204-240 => -0.10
